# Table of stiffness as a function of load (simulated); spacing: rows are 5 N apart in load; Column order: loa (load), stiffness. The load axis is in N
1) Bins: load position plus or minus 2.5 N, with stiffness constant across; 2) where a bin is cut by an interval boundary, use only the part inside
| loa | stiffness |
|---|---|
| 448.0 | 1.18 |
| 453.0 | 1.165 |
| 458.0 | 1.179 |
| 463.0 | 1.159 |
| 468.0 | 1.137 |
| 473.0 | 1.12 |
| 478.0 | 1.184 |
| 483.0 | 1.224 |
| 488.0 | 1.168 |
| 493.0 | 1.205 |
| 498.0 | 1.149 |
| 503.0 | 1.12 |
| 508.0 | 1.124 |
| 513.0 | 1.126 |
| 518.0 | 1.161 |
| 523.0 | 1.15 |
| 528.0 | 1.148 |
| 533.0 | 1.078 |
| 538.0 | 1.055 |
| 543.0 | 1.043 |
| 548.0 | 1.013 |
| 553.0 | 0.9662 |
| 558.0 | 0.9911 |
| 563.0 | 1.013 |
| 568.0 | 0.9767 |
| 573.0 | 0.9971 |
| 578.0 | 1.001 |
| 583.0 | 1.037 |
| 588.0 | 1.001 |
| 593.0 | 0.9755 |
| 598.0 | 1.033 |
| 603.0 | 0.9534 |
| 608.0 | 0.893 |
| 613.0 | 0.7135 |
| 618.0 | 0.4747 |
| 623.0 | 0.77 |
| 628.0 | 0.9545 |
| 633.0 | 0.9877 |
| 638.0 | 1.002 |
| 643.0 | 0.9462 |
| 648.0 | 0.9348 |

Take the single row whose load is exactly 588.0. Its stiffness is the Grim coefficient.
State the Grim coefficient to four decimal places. 1.0010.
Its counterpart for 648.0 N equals 0.9348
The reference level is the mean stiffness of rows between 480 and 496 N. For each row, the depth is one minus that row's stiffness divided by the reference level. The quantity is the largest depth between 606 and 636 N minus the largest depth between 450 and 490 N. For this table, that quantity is 0.54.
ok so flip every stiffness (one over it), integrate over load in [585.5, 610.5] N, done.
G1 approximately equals 25.8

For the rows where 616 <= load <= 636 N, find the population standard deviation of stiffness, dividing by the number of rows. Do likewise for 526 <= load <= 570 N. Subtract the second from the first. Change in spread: 0.150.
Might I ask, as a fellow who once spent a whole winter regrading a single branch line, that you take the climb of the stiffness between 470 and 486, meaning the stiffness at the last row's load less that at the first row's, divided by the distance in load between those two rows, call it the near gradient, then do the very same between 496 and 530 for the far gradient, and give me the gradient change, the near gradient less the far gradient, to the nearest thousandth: 0.010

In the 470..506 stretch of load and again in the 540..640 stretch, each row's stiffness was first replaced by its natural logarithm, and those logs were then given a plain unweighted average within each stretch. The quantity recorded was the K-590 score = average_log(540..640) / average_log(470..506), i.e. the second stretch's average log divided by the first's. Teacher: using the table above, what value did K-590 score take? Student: -0.5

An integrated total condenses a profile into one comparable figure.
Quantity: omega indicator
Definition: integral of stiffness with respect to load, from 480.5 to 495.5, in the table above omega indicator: 18.0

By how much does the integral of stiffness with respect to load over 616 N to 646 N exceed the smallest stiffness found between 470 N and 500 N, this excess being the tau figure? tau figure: 25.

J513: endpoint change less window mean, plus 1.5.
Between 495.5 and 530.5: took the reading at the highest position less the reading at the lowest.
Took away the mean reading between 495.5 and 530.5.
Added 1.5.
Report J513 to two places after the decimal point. 0.36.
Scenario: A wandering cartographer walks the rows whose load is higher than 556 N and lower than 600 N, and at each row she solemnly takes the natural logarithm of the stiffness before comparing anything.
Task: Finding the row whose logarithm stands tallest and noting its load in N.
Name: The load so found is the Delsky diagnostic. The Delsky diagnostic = 583.0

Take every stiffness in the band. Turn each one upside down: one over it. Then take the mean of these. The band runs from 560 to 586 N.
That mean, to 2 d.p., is 1.00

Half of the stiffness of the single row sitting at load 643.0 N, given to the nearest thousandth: 0.473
